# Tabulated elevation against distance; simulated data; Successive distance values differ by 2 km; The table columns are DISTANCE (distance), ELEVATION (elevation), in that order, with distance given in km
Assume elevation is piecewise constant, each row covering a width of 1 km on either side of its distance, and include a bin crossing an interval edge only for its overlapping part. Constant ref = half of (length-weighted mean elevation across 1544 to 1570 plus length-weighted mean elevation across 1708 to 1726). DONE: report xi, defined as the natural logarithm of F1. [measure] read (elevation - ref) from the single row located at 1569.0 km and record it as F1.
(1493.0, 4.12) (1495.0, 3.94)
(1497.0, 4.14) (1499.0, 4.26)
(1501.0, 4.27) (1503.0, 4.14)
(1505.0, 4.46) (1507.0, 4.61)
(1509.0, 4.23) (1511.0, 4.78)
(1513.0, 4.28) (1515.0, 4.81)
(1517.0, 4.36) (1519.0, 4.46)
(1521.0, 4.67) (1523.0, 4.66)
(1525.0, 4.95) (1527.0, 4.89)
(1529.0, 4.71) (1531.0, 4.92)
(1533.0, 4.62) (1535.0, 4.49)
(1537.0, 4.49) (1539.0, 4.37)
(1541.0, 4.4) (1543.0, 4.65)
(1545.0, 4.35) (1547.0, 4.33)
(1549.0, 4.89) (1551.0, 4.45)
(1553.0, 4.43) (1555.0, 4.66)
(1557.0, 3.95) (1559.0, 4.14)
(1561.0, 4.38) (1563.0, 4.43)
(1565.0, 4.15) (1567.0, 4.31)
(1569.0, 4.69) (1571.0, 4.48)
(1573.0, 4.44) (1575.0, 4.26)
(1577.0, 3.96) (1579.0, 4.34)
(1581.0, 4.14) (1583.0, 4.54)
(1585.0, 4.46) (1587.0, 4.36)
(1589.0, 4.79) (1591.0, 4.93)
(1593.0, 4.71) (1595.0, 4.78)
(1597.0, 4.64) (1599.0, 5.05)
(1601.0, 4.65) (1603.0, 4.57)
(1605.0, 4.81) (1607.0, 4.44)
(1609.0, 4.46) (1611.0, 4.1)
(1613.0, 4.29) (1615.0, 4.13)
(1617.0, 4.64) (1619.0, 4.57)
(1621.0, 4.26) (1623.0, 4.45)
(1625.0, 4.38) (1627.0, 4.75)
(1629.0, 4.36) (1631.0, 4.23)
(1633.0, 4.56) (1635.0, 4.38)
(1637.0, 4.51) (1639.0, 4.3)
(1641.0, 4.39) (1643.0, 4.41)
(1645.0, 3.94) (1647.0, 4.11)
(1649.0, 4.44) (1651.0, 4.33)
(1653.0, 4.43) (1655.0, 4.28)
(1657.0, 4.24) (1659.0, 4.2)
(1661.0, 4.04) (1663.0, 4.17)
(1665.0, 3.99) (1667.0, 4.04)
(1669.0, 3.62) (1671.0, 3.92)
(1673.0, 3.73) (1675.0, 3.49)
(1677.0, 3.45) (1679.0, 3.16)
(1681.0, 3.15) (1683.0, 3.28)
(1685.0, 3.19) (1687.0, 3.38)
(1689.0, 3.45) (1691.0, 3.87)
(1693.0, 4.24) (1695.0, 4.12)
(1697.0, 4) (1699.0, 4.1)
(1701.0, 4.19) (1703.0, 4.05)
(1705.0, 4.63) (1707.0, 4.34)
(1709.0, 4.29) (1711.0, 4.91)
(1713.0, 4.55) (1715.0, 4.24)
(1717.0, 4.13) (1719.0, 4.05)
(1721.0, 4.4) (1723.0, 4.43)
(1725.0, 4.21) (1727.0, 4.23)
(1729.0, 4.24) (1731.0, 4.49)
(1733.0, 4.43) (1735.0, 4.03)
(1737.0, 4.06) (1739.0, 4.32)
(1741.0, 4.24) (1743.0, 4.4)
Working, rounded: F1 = 0.31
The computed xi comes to -1.2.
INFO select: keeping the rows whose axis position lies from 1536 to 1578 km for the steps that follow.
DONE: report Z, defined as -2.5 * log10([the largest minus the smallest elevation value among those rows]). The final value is 0.07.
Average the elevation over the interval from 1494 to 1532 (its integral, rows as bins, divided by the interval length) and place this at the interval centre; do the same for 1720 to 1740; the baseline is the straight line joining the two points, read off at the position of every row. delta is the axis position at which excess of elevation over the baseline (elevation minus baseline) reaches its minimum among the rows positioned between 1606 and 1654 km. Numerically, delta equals 1645.0 km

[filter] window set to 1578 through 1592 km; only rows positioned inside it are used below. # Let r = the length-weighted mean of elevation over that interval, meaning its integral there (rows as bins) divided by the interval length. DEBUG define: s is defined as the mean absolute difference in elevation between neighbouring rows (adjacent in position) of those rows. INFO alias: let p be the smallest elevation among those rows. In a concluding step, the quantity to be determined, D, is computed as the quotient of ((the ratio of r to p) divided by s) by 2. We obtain 2.4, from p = 4.14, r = 4.51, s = 0.225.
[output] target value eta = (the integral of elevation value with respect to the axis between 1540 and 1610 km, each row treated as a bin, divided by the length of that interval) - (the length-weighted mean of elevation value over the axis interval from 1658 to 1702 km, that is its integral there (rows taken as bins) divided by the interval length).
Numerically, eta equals 0.7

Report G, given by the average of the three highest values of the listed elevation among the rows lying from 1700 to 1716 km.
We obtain 4.70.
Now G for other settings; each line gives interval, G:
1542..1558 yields 4.73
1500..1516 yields 4.73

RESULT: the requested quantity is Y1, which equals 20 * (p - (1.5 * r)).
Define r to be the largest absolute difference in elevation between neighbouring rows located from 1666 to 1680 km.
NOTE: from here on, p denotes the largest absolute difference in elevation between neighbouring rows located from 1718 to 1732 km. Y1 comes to -6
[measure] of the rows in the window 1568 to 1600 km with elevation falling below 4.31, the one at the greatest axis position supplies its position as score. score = 1581.0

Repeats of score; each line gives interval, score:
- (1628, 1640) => 1639.0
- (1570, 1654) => 1647.0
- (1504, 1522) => 1513.0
